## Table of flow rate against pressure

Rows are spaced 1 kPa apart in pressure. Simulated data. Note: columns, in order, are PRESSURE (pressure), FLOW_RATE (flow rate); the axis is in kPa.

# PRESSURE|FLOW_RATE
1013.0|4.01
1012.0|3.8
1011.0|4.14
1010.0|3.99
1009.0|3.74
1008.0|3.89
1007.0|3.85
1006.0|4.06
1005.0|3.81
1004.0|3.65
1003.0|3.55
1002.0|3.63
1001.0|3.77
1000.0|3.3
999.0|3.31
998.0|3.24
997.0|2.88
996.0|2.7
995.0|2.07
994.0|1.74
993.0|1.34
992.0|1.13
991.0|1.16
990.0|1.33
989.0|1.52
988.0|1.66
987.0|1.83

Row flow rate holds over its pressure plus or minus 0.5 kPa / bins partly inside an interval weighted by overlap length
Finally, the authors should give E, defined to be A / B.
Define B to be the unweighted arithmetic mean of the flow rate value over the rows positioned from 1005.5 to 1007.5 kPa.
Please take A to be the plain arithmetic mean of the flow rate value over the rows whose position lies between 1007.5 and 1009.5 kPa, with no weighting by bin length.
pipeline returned 1.0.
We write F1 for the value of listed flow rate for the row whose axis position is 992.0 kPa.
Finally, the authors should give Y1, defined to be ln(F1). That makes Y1 0.12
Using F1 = 1.13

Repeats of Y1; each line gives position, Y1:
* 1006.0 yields 1.40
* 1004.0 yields 1.29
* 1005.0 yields 1.34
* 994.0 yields 0.55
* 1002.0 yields 1.29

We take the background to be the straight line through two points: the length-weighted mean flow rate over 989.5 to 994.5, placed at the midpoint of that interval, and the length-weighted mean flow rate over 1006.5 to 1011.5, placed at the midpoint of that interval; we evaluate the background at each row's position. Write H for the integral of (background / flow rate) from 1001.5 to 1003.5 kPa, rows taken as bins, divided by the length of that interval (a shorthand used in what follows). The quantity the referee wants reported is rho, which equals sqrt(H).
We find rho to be 0.90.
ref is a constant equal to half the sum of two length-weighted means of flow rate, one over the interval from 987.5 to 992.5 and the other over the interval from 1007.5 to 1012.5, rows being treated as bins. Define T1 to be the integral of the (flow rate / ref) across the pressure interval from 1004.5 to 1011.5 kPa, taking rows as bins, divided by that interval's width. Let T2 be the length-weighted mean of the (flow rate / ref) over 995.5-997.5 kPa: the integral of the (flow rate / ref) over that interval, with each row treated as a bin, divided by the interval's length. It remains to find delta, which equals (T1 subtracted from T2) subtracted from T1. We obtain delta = 1.9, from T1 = 1.49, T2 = 1.06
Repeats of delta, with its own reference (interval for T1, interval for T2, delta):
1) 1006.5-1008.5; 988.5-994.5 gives 2.4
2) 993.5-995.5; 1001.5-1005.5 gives 0.1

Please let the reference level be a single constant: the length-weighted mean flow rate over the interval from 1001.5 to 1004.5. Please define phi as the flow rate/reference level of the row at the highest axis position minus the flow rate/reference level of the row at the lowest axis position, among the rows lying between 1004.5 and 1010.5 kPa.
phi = 0.05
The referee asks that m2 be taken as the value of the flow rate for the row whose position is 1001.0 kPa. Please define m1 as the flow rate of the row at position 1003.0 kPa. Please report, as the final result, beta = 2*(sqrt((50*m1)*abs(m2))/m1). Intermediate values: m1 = 3.55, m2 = 3.77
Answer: 14.6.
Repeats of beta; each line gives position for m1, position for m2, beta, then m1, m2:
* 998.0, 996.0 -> 12.9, 3.24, 2.7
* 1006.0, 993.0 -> 8.1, 4.06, 1.34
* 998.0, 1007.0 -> 15.4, 3.24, 3.85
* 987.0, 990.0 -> 12.1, 1.83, 1.33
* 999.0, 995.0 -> 11.2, 3.31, 2.07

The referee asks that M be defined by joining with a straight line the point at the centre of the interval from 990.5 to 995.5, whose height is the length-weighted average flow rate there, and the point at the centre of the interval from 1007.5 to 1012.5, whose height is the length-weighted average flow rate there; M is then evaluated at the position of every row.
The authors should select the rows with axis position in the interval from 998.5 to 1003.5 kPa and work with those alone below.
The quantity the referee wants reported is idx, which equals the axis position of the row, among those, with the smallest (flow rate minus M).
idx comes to 1003.0 kPa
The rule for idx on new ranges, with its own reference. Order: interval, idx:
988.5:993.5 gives 992.0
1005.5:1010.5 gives 1009.0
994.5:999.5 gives 995.0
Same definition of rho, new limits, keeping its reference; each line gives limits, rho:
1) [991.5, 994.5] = 1.04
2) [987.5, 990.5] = 0.78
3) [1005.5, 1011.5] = 0.99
